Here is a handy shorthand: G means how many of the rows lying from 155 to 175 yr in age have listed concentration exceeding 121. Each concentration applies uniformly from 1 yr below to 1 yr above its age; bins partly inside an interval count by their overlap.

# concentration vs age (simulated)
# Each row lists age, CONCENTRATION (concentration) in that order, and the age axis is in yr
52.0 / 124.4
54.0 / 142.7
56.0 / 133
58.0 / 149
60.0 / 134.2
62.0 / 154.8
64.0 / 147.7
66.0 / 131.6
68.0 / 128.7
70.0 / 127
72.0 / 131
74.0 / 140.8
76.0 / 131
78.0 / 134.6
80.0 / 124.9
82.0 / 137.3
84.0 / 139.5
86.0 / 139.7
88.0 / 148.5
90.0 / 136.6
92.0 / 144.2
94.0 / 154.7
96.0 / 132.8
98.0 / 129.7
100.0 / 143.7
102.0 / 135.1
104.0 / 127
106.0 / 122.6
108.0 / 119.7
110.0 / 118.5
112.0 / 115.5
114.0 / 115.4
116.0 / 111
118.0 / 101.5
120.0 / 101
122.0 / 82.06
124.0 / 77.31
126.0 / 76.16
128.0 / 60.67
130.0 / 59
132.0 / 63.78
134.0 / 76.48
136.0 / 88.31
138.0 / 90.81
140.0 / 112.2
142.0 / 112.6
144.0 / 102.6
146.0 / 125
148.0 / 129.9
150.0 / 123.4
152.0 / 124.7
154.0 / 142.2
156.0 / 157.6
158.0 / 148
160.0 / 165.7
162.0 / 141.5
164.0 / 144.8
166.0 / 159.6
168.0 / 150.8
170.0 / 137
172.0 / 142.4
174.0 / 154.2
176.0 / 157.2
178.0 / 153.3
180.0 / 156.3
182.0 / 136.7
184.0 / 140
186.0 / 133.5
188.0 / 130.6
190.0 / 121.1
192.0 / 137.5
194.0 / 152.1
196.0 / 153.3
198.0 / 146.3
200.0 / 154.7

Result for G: 10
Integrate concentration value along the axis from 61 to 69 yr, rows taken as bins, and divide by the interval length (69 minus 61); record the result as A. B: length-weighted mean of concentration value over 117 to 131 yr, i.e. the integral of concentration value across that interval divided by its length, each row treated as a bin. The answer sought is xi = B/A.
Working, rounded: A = 141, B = 80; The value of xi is 0.57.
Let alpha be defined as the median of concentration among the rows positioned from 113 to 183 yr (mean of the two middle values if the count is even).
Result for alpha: 125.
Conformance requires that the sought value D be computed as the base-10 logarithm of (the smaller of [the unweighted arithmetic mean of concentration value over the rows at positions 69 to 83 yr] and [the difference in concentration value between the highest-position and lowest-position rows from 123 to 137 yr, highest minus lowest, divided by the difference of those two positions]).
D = -0.04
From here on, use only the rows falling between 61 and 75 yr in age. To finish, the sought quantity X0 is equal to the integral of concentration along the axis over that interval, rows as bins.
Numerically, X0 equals 1923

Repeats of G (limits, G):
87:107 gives 10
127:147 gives 1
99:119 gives 4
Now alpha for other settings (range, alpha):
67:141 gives 125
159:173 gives 145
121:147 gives 82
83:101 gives 140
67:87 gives 133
